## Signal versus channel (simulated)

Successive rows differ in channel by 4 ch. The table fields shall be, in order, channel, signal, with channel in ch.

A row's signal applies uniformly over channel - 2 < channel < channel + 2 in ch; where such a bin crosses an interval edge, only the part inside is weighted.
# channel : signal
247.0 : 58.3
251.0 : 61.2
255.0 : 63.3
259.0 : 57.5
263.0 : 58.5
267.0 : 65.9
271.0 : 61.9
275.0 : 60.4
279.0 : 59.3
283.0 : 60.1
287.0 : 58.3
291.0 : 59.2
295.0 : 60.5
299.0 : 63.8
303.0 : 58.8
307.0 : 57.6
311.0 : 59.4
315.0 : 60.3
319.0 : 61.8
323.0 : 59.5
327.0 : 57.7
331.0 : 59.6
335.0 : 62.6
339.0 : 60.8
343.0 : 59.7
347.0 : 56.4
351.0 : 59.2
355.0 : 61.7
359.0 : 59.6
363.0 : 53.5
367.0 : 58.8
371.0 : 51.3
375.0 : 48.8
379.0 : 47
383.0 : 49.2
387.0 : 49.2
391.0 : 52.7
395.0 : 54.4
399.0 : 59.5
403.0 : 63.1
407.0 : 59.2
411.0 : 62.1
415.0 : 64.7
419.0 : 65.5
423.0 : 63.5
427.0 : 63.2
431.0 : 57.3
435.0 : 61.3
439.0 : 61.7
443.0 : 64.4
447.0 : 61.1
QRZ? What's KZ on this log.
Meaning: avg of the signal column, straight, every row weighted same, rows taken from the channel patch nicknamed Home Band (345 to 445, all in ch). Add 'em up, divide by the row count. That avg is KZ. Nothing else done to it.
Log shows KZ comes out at 58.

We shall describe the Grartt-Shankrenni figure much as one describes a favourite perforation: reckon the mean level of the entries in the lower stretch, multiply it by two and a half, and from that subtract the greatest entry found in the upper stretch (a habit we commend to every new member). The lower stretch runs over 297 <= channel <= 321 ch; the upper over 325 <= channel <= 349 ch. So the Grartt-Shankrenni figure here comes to 88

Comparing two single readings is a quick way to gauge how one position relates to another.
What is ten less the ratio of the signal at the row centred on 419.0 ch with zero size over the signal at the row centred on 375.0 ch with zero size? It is 8.66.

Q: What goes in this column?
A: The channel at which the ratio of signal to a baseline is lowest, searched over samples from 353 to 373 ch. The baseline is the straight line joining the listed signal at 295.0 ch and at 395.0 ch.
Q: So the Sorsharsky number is 371.0 ch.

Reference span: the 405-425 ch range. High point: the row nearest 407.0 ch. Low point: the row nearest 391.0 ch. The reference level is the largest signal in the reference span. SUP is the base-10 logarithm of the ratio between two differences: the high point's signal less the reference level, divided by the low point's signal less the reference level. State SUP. -0.31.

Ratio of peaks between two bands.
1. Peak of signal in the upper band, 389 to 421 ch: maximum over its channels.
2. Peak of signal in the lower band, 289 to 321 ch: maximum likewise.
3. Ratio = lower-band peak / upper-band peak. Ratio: 0.97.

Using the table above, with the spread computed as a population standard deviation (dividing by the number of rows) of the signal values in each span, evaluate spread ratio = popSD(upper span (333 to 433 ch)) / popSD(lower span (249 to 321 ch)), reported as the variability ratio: 2.5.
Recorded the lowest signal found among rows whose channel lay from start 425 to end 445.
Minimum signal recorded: 57.3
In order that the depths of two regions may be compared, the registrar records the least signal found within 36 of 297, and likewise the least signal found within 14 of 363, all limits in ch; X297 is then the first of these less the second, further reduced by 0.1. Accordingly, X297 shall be 8.7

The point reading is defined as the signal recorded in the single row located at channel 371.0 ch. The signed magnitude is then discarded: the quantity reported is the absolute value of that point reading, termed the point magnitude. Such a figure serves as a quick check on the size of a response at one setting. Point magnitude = 51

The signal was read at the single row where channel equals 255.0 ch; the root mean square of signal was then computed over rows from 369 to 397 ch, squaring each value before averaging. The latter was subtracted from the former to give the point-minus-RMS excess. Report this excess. 13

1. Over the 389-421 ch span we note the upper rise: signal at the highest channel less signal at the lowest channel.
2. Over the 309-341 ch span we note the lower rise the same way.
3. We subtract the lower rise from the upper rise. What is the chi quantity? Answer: 11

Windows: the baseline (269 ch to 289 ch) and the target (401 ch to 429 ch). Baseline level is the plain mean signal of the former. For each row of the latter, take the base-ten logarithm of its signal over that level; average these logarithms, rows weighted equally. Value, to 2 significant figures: 0.021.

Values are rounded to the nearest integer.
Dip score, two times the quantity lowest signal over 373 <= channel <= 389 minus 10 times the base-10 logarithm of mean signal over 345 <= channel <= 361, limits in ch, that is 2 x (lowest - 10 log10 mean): 59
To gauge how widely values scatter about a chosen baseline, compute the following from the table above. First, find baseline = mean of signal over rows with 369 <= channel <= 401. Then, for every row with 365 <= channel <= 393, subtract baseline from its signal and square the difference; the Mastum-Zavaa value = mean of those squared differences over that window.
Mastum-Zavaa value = 13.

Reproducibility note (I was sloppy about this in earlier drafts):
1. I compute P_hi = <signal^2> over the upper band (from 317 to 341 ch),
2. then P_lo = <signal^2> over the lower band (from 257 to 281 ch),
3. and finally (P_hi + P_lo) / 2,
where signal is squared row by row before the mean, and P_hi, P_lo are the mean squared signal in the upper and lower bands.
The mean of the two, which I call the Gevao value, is 3660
